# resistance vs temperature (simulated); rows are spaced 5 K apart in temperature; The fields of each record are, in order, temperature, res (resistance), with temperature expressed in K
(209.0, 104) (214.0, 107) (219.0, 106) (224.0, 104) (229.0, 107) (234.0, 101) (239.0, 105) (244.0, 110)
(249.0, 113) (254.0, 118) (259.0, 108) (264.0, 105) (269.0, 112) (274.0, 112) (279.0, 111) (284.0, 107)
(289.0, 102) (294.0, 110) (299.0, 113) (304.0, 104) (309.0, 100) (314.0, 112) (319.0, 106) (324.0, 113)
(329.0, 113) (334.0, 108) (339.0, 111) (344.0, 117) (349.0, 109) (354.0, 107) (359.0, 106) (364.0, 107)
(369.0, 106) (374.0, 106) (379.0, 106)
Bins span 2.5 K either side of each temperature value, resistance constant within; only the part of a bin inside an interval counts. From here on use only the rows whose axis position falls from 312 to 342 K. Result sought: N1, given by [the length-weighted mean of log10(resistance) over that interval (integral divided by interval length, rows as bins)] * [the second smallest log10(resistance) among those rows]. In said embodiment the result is 4.16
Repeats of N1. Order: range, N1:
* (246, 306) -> 4.11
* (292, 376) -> 4.11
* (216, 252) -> 4.09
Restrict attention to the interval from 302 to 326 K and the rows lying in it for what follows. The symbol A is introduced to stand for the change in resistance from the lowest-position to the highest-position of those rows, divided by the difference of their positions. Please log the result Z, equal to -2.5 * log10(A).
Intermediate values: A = 0.45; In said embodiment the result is 0.9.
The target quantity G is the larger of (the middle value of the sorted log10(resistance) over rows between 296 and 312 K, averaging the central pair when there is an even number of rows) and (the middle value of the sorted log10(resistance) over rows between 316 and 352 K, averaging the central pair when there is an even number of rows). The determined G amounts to 2.05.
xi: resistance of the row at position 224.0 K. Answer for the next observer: 104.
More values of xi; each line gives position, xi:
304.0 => 104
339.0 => 111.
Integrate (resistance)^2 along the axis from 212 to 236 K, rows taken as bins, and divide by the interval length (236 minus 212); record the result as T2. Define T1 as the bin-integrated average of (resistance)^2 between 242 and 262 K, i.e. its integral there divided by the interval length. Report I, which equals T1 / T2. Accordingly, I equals 1.14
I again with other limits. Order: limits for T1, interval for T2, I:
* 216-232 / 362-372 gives 0.98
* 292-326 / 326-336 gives 0.96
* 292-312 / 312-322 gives 0.96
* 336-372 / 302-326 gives 1.04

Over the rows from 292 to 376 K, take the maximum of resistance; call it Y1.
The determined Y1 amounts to 117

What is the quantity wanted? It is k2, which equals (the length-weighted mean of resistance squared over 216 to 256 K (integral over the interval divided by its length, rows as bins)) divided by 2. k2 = 5830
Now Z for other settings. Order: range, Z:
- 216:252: 1.6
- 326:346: 1.4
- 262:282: 1.0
